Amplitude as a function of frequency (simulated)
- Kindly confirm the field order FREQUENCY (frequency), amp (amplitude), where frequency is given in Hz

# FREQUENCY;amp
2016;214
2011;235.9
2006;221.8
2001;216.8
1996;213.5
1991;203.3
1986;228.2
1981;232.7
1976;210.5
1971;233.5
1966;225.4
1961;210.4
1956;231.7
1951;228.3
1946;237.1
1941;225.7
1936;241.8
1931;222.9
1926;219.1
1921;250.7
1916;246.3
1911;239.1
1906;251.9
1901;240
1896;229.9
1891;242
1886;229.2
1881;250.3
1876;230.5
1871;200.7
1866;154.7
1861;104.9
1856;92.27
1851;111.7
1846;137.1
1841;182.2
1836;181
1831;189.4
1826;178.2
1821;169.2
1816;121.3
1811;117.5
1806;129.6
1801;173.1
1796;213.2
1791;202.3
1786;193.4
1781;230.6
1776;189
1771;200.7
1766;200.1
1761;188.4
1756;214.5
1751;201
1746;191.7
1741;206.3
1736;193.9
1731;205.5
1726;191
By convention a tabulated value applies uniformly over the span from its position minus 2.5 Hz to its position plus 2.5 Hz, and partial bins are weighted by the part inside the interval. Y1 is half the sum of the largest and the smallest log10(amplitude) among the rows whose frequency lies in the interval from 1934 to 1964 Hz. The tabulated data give 2.35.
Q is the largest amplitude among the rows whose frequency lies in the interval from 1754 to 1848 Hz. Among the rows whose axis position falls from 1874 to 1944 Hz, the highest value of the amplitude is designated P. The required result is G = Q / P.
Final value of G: 0.92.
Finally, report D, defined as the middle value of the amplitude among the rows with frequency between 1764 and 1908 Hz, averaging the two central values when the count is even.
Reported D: 189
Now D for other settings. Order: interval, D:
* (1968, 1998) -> 221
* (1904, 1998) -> 228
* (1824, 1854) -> 180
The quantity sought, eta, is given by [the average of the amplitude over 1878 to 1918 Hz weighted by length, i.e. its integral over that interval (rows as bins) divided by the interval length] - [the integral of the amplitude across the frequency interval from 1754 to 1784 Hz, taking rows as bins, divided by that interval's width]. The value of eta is 37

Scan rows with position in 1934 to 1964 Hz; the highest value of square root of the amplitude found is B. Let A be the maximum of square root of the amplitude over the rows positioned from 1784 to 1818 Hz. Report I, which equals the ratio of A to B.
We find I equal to 0.94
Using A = 14.6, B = 15.5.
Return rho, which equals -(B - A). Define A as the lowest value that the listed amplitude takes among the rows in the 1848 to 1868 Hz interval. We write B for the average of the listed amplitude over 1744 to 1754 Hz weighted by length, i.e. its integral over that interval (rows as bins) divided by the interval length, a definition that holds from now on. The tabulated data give -105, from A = 92.27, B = 197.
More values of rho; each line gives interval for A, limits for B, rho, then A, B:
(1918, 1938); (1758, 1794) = 18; 219.1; 201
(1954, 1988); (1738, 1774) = 10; 210.4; 200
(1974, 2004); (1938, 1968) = -23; 203.3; 227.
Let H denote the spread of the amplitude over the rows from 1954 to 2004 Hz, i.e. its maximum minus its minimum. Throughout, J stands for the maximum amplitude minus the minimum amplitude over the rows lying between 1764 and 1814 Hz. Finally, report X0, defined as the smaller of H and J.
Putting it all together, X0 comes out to 30.2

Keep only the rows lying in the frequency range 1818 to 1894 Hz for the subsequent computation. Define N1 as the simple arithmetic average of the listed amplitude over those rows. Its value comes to 177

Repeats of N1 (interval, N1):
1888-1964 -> 234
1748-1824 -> 183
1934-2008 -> 224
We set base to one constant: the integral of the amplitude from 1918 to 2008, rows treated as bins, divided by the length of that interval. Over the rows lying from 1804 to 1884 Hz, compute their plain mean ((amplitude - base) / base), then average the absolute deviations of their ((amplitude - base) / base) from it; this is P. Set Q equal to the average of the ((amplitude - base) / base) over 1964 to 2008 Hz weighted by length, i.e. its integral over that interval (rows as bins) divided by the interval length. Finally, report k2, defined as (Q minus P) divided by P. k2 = -1.1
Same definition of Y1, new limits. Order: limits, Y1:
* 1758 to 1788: 2.32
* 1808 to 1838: 2.17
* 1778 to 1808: 2.24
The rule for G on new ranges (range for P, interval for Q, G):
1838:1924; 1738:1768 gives 0.85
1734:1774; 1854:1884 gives 1.17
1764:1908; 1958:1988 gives 0.93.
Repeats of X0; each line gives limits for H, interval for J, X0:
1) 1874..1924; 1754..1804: 22.7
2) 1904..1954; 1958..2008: 30.2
